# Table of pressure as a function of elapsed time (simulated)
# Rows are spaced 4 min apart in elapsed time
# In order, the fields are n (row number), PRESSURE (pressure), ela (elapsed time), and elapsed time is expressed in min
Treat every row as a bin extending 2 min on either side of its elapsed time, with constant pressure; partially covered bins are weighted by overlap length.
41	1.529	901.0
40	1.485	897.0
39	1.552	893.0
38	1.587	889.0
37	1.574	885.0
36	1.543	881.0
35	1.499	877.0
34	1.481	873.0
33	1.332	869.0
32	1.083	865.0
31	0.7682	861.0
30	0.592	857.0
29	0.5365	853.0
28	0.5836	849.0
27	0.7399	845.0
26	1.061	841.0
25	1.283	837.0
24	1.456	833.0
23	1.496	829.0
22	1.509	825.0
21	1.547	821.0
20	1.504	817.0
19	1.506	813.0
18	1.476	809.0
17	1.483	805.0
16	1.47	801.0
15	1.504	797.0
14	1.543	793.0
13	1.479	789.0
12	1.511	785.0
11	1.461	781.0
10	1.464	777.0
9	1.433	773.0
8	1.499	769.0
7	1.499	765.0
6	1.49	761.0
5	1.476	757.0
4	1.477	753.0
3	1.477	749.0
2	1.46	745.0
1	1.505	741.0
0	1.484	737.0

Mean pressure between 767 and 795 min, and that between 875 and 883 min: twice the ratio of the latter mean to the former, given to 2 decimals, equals 2.05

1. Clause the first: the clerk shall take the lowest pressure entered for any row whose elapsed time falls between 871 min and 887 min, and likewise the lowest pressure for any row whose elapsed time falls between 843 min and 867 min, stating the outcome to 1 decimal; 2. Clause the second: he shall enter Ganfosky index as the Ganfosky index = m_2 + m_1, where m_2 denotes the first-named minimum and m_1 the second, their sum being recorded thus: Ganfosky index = 2.0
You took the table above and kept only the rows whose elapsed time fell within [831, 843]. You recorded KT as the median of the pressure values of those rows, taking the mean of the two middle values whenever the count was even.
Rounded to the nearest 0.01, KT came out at 1.28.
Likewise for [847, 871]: 0.68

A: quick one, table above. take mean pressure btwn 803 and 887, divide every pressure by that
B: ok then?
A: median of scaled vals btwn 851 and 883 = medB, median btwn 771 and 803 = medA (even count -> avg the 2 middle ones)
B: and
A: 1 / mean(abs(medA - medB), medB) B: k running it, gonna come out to 1.68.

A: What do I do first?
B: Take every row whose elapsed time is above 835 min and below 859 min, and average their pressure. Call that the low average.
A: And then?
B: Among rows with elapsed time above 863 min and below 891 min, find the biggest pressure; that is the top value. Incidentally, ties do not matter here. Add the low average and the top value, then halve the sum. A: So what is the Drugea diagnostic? 1.19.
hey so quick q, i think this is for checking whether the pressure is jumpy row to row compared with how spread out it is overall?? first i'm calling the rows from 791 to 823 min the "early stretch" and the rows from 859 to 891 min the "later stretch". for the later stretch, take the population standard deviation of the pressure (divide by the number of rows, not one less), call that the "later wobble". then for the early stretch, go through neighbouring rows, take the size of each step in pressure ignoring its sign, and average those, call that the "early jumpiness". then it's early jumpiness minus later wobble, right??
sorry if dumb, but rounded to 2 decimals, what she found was -0.25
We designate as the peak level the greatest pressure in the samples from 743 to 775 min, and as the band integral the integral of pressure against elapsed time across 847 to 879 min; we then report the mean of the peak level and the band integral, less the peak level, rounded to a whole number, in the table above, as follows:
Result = 15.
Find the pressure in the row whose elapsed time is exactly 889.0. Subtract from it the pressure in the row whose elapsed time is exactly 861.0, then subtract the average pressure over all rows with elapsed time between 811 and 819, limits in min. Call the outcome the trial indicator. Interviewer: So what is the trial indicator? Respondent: -0.69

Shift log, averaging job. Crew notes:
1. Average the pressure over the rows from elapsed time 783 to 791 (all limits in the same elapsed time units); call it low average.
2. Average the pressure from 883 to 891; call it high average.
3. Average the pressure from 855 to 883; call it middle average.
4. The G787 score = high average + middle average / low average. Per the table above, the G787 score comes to 2.37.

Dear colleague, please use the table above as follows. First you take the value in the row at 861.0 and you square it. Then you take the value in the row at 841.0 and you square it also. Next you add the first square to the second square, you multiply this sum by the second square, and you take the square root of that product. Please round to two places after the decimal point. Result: 1.39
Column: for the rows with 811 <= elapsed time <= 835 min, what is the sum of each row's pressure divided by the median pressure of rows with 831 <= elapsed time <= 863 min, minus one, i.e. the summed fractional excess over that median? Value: 6.0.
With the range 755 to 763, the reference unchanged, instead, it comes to 1.9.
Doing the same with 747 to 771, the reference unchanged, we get 5.8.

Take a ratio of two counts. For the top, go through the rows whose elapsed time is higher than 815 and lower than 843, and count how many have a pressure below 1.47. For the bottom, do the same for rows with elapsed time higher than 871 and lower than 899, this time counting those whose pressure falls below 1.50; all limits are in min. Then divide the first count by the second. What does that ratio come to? 1.0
